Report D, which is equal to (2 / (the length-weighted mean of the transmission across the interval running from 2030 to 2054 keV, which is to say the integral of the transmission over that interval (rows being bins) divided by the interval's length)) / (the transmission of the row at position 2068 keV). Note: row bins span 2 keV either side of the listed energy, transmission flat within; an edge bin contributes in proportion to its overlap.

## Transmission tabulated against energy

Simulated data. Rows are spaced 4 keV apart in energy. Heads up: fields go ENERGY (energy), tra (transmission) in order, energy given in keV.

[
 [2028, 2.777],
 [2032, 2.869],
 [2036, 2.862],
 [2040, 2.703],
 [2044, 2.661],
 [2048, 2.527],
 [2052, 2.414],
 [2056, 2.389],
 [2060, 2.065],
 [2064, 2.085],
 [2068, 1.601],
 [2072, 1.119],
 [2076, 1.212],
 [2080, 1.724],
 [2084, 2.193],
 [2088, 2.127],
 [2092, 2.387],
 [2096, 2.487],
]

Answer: 0.47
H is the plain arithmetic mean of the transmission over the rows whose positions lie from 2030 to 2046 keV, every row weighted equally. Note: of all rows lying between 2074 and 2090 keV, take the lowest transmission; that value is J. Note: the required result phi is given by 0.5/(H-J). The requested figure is 0.32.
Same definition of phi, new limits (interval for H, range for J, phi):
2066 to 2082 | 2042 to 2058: -0.51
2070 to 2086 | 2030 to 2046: -0.45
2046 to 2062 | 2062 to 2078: 0.41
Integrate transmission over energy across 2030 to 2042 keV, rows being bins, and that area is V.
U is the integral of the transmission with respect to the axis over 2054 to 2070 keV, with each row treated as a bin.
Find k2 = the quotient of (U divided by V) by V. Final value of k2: 0.029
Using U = 33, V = 33.7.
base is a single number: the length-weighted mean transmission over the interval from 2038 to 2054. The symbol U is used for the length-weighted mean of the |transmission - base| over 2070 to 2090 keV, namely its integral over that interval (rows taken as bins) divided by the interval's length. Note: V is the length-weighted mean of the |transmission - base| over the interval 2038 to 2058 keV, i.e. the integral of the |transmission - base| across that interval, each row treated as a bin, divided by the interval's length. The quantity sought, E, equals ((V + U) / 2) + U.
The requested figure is 1.4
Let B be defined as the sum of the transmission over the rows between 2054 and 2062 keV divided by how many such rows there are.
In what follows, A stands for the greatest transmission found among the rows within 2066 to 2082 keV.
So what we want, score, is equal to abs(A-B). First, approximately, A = 1.724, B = 2.2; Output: 0.50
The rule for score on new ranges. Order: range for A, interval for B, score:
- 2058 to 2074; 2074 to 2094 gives 0.16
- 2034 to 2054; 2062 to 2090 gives 1.14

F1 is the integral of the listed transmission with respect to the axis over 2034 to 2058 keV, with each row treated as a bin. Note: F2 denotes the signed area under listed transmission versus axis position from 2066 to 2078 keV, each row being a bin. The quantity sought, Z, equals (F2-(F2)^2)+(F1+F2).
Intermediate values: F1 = 62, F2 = 16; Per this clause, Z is -154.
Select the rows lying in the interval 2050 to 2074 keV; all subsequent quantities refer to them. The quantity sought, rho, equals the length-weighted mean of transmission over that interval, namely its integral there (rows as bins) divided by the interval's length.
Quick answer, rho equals 1.9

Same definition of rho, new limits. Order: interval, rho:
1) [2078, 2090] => 2.0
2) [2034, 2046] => 2.7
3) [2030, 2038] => 2.9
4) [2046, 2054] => 2.5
